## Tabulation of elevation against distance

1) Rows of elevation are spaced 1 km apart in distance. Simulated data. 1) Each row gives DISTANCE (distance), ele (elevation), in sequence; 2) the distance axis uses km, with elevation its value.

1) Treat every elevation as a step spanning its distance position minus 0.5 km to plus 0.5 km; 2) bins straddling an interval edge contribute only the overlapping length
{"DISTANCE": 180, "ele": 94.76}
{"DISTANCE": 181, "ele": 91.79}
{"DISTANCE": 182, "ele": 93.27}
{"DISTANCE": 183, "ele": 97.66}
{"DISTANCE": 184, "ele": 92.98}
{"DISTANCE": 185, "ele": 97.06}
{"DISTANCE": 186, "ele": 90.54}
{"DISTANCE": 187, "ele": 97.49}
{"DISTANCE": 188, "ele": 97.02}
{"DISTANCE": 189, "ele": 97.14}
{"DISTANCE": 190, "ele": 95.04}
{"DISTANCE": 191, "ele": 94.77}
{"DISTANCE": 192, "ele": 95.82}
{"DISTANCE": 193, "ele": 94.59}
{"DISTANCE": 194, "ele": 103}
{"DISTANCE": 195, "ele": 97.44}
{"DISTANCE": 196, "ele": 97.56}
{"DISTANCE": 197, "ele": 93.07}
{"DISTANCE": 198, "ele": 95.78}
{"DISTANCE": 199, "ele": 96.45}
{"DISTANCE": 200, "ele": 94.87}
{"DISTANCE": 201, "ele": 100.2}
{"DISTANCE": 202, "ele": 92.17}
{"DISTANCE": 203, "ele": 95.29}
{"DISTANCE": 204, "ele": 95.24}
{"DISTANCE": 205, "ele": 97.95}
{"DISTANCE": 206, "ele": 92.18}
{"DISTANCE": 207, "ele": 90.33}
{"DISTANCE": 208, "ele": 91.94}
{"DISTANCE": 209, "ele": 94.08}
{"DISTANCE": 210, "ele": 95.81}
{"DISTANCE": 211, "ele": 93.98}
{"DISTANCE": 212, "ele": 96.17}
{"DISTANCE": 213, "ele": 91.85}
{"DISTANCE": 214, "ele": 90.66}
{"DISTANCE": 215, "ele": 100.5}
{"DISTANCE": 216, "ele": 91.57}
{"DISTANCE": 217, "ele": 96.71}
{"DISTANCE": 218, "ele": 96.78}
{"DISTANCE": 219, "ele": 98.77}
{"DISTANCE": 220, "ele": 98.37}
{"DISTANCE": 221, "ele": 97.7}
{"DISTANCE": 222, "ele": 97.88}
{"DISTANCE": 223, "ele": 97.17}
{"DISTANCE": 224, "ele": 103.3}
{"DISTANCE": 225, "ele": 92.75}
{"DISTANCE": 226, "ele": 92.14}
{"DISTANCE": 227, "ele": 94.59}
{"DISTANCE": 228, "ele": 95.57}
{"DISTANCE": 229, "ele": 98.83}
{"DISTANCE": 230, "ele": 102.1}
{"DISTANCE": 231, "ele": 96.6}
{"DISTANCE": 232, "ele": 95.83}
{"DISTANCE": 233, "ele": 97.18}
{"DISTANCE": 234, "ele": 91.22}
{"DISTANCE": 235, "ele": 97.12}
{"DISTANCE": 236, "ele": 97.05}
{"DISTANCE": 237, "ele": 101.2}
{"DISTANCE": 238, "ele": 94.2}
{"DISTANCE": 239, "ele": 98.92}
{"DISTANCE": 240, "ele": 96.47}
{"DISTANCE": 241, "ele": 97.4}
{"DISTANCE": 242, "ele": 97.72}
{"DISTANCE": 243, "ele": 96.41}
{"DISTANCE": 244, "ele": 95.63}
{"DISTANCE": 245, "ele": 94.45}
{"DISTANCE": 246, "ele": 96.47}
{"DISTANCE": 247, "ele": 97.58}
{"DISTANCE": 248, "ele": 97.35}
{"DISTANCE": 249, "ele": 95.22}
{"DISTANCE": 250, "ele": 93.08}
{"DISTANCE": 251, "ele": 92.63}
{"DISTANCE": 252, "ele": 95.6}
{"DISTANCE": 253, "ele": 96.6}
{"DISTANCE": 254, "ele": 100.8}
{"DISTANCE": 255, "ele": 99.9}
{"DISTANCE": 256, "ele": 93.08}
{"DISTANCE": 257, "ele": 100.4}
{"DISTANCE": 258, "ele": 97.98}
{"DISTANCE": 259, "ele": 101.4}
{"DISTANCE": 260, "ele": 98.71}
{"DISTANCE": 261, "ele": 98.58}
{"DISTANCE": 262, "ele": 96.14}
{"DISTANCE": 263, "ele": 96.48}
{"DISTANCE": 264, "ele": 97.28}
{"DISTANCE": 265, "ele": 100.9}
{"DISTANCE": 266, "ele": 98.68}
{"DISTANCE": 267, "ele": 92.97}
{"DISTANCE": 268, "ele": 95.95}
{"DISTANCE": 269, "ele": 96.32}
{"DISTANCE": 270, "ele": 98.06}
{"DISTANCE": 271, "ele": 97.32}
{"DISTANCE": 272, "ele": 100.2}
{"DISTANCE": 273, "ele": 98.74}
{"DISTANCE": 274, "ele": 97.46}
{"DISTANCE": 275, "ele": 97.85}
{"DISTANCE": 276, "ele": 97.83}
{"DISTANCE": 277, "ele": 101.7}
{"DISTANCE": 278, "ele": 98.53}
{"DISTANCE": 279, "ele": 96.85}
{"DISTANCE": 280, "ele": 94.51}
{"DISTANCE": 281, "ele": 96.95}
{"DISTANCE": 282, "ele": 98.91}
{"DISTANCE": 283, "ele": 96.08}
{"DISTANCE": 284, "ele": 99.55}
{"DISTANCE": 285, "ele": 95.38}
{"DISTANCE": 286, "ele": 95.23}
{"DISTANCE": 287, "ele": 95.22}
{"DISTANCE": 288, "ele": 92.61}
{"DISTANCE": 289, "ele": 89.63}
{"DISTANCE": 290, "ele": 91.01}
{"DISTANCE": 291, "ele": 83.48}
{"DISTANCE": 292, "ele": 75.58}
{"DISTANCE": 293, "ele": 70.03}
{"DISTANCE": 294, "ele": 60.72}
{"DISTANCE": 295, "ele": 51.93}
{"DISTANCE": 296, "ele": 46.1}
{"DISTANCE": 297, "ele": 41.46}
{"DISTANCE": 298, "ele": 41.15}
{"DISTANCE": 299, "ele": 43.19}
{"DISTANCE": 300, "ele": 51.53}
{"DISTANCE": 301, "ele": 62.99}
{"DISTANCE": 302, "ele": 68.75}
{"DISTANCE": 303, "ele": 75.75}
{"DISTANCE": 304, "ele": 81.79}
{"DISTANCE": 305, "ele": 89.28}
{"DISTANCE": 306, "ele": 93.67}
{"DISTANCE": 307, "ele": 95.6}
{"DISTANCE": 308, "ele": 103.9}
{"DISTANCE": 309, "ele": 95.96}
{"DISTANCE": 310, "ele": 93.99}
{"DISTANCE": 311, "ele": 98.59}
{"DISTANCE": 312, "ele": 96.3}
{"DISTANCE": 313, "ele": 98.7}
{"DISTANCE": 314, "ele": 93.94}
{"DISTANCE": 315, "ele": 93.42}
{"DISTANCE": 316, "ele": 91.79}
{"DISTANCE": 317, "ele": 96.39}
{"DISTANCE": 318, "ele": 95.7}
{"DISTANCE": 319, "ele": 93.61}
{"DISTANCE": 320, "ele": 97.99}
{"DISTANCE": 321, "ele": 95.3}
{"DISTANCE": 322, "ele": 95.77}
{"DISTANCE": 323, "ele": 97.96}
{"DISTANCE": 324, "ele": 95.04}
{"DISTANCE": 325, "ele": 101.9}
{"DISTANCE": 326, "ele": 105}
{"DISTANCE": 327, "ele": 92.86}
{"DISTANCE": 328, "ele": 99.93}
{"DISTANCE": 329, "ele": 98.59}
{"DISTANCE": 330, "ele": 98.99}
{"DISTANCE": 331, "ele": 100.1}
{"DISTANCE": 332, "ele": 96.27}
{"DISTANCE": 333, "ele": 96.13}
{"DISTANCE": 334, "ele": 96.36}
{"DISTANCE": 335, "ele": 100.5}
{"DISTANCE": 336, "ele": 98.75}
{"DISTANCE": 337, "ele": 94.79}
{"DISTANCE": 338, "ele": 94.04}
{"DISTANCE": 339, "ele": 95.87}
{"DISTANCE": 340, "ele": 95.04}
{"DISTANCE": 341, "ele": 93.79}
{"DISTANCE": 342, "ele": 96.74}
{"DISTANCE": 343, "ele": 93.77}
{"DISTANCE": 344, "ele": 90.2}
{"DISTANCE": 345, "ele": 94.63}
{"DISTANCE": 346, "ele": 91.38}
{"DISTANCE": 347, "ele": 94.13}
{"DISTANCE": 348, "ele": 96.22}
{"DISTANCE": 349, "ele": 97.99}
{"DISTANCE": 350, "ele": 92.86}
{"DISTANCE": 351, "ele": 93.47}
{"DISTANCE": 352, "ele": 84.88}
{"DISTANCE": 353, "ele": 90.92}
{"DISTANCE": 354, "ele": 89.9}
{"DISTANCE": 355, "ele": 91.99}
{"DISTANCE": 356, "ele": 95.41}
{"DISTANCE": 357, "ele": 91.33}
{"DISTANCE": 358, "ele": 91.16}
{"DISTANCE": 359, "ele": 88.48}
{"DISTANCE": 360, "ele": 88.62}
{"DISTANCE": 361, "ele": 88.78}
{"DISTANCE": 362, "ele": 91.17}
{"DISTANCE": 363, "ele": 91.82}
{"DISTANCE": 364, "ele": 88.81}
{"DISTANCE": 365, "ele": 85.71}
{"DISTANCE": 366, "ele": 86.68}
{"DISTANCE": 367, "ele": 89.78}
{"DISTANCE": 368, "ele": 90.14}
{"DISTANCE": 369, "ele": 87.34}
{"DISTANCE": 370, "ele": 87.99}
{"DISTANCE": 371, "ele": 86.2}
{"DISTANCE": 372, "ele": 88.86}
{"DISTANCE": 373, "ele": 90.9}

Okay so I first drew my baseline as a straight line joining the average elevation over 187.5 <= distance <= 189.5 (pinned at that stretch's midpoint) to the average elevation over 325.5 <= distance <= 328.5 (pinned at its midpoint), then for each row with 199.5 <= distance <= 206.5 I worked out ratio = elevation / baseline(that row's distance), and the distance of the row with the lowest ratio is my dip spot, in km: 206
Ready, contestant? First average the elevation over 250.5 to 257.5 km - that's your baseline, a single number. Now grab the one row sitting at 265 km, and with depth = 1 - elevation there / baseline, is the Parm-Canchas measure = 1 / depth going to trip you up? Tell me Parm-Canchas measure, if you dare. -25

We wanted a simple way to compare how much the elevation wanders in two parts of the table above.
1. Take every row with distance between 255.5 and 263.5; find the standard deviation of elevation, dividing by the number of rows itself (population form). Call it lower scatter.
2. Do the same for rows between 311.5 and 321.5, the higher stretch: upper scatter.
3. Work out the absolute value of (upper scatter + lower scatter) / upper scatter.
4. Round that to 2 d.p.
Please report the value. 2.20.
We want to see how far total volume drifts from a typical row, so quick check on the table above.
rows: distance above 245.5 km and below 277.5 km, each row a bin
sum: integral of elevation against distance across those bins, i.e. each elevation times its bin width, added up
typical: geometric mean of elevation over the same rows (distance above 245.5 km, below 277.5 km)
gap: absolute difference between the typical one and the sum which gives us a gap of 3022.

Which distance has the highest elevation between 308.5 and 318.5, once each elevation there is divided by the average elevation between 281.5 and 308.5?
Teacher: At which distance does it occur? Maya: 313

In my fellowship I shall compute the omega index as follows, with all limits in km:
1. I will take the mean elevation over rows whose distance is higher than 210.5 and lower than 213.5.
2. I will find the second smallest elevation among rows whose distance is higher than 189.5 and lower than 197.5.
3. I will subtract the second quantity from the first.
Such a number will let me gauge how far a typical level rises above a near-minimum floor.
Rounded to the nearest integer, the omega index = -1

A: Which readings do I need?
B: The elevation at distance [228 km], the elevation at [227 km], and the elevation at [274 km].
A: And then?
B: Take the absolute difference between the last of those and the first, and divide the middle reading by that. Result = 50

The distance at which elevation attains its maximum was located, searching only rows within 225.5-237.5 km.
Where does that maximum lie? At 230 km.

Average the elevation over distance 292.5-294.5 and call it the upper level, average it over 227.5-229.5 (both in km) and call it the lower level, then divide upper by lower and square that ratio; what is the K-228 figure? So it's 0.45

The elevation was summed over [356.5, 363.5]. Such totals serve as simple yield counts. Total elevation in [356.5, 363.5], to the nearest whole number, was 631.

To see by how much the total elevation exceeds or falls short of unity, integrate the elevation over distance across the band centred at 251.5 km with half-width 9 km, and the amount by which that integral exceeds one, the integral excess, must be 1742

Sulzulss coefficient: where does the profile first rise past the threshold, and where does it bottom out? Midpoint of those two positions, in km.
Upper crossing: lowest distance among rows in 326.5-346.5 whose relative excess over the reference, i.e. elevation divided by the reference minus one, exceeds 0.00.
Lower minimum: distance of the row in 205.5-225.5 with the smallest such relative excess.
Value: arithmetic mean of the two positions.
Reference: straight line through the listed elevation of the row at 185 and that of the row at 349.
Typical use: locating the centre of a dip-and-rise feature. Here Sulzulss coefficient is 267.5 km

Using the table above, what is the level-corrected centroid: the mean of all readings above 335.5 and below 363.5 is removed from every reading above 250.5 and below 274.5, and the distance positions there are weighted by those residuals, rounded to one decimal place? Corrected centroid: 262.9 km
